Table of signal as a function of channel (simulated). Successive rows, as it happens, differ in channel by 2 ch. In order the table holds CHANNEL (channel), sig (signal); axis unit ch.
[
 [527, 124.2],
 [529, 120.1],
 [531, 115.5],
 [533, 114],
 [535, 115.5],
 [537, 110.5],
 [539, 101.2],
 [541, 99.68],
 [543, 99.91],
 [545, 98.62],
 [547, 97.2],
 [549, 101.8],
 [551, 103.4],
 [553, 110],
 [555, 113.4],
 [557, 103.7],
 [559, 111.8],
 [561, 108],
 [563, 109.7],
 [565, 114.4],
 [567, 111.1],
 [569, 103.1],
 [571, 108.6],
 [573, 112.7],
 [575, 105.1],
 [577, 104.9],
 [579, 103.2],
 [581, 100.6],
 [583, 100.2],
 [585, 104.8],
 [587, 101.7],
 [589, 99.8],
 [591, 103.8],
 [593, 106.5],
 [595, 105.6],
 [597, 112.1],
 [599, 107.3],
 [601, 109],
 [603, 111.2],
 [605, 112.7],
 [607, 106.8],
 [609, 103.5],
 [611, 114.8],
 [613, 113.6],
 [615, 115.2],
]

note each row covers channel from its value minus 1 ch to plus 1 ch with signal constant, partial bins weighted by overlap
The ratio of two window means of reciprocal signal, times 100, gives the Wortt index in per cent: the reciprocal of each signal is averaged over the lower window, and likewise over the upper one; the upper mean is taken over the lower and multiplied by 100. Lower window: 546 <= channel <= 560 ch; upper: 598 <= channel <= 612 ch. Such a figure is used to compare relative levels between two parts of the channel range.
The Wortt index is 97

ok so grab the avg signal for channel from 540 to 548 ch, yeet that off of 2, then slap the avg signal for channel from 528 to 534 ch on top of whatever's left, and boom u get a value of 20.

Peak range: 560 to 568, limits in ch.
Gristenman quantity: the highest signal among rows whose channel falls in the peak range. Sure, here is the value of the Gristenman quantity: 114.4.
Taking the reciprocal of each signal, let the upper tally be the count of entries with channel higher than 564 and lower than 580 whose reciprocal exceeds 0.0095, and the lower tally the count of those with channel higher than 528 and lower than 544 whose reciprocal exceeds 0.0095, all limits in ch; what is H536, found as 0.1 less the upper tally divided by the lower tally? -1.2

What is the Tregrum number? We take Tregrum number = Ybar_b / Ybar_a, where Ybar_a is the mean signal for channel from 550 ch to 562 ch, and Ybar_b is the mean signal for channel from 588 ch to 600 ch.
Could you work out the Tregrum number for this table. 0.98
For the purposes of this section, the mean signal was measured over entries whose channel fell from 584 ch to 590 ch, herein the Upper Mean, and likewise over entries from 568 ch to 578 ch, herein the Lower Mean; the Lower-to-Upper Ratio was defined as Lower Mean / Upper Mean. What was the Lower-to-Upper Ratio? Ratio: 1.05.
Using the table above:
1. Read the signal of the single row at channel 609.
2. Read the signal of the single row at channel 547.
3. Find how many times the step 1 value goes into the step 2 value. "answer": 0.94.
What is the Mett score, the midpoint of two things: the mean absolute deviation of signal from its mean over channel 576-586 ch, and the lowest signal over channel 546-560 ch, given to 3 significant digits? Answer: 49.5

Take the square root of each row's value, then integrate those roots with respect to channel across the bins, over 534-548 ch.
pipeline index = 142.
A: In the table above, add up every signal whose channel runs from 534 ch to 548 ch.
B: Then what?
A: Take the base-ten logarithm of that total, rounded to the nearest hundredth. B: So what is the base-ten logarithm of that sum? 2.86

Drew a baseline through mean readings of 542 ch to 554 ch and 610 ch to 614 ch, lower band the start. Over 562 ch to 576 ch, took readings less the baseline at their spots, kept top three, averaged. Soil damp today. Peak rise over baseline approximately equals 7.0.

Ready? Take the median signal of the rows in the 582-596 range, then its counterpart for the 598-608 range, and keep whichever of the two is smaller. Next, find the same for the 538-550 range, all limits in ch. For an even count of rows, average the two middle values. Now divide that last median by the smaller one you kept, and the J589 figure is 0.96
